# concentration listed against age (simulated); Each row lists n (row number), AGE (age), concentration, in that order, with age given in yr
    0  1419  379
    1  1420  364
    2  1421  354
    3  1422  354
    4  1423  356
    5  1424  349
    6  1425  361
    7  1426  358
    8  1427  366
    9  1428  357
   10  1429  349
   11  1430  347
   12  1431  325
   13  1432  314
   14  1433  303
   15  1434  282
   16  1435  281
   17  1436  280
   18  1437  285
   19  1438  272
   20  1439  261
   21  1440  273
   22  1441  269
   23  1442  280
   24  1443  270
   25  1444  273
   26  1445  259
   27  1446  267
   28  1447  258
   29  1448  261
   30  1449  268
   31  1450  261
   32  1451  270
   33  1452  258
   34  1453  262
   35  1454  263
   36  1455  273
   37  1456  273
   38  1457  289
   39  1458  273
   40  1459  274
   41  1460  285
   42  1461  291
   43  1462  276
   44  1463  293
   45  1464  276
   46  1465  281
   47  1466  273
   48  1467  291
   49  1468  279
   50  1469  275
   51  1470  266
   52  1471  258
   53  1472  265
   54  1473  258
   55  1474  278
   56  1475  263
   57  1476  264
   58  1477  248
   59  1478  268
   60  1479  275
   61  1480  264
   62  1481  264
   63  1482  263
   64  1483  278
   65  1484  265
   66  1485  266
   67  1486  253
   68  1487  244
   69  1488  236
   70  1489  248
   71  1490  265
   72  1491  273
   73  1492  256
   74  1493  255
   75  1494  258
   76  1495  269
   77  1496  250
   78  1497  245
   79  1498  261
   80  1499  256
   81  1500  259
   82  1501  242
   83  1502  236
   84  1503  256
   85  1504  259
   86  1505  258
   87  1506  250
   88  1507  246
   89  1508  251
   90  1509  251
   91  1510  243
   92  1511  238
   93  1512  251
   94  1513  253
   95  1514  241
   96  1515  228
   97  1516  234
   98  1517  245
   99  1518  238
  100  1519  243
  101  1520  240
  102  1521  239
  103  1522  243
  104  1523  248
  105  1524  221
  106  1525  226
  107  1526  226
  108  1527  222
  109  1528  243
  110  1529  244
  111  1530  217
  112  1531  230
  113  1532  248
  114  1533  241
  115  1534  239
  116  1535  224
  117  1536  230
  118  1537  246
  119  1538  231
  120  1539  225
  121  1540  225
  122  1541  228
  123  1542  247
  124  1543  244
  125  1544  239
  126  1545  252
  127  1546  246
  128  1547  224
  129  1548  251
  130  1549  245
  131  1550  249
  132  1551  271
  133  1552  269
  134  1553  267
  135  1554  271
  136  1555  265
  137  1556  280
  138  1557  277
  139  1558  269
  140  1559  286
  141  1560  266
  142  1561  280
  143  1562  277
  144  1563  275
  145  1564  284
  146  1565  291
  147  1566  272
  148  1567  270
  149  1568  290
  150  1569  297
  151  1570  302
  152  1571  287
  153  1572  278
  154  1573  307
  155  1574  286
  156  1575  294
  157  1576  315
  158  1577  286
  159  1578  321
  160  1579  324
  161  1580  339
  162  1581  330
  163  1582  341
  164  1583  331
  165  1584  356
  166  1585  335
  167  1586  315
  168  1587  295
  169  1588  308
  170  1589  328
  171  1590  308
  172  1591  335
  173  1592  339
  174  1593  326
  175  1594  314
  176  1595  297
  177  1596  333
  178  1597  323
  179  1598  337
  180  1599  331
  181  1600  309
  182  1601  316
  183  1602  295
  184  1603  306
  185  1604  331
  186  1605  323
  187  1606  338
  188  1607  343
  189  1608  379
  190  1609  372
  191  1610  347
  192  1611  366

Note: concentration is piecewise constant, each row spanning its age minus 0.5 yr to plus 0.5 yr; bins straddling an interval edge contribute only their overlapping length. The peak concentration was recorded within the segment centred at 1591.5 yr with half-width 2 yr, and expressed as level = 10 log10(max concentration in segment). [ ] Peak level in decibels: 25.3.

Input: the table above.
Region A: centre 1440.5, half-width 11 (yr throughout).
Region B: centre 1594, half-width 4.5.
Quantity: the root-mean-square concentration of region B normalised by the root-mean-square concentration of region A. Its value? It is 1.15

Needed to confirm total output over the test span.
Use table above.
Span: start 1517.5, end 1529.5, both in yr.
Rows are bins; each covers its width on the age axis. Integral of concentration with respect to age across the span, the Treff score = 2833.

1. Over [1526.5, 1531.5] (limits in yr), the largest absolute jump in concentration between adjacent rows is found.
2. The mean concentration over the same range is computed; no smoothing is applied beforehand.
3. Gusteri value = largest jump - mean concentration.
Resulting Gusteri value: -204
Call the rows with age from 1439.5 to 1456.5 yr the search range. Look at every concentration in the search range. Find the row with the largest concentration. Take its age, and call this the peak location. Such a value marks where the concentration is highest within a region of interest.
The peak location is 1442 yr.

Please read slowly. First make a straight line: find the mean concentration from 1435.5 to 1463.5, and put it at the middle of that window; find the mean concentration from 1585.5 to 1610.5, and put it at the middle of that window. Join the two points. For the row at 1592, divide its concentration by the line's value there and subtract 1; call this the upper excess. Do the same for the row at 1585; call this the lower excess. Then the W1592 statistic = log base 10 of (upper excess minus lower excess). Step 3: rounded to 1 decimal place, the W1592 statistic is -2.4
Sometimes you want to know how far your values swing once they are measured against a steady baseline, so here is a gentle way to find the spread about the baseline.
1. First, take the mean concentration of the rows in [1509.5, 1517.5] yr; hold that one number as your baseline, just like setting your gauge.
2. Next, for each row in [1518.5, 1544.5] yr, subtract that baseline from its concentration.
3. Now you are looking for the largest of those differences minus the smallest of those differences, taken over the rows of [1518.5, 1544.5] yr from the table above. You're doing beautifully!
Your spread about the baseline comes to 31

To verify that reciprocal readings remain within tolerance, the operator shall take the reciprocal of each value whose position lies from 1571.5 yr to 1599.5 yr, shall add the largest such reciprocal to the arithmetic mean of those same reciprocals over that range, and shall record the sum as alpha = 0.0067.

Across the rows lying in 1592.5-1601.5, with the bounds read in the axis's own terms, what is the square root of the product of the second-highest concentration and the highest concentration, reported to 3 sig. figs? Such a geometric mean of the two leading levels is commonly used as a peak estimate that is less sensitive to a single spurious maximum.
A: 335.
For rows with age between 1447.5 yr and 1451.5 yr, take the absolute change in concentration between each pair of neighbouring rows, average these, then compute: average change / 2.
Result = 3.8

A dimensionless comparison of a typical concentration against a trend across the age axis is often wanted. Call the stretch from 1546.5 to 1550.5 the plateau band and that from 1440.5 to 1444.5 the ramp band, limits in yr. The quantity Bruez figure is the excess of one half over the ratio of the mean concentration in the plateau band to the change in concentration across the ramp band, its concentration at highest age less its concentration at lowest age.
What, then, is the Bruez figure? -60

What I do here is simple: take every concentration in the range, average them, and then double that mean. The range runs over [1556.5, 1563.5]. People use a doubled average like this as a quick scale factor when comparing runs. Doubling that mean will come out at 551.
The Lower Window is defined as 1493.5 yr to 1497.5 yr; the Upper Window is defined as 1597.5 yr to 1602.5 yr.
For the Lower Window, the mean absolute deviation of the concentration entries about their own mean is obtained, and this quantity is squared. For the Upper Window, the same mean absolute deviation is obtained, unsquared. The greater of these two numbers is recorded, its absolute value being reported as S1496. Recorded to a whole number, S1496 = 64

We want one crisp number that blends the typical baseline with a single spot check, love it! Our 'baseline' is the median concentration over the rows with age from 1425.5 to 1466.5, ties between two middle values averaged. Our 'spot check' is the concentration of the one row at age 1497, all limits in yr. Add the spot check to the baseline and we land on 519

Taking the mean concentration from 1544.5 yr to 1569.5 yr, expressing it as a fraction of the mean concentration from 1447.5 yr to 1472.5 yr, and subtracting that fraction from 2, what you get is 1.02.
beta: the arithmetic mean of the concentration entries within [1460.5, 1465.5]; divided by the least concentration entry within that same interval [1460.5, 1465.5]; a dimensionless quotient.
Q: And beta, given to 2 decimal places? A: 1.03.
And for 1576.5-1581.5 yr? 1.12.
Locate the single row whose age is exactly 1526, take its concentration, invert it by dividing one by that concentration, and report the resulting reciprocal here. 0.0044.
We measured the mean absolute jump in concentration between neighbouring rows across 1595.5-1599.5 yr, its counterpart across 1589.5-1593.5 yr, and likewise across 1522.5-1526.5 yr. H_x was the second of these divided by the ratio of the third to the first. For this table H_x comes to 14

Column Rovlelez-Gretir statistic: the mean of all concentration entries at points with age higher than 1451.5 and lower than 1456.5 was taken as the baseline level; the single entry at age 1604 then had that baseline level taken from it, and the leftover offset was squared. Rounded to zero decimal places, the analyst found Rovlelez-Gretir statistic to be 4251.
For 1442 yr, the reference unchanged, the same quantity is 202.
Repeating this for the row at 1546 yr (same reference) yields 392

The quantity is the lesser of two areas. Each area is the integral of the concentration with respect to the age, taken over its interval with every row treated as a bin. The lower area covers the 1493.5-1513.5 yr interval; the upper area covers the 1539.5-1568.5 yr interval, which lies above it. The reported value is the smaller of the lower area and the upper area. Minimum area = 5032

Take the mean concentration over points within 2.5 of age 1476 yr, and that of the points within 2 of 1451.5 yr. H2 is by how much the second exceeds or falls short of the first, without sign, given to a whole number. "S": 1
